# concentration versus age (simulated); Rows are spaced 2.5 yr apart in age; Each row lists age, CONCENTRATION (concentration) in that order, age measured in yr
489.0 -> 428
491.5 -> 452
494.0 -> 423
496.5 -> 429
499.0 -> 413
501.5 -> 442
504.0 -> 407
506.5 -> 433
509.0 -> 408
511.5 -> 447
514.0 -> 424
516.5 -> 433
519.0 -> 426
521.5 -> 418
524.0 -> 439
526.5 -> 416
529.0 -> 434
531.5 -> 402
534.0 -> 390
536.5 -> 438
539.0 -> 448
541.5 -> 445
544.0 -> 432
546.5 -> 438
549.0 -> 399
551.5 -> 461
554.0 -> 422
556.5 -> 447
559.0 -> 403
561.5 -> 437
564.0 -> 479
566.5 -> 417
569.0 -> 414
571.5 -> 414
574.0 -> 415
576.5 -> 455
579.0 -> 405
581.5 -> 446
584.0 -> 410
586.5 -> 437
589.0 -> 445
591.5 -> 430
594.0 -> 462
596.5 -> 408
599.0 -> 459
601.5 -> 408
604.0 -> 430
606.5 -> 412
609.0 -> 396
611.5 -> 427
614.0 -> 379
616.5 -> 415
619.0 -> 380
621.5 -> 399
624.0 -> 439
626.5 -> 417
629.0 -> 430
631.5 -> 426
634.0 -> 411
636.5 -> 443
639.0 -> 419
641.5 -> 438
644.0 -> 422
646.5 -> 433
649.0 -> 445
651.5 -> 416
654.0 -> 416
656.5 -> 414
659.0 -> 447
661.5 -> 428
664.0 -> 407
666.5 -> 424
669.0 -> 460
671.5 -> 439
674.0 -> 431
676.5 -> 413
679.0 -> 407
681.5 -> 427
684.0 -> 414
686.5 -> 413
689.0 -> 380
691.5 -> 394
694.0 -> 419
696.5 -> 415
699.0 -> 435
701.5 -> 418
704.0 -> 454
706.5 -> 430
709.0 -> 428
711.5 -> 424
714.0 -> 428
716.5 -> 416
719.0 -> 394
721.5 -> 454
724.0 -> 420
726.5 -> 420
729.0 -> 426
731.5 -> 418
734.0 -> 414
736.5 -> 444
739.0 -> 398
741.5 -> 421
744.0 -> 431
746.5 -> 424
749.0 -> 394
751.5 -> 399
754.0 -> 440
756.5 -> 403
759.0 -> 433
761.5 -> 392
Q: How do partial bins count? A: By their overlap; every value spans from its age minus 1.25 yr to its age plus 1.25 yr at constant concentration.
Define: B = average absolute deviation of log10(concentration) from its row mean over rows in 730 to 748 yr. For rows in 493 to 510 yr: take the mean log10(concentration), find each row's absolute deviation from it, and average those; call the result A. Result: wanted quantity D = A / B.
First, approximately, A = 0.011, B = 0.0102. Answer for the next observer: 1.1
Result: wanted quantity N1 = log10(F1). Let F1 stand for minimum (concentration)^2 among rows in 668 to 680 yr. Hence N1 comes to 5.22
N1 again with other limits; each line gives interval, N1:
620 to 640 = 5.20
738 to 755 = 5.19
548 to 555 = 5.20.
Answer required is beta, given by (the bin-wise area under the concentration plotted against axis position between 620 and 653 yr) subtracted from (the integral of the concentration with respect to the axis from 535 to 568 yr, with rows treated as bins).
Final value 322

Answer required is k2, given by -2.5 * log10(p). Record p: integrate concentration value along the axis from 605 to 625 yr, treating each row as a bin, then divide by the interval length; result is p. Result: -6.52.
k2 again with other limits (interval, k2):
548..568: -6.59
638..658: -6.57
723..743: -6.56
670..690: -6.55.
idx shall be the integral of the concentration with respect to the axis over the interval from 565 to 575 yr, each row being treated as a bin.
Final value 4166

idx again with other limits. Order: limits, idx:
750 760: 4178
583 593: 4318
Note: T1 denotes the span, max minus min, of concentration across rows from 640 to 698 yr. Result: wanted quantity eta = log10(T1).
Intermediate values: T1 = 80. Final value 1.90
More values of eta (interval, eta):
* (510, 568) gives 1.95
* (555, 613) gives 1.92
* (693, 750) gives 1.78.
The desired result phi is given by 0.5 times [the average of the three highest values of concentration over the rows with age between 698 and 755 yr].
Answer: 225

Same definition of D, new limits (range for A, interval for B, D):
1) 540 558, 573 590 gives 0.8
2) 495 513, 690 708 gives 1.0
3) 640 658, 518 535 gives 0.8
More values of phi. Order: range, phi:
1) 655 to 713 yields 227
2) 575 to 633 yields 229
